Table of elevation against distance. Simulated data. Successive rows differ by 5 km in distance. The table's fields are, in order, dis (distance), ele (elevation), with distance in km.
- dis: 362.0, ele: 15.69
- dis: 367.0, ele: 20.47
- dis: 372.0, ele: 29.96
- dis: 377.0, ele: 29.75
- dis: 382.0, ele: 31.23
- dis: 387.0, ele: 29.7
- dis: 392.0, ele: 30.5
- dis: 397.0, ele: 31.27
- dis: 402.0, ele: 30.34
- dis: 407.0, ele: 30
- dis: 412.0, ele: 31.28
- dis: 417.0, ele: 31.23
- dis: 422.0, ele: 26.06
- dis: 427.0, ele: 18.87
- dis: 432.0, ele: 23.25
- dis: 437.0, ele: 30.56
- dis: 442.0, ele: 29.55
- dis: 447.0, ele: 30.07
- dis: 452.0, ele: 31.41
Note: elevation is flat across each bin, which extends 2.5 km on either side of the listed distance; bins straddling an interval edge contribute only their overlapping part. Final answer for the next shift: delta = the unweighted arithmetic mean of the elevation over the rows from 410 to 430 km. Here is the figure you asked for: 26.9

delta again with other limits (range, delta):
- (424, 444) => 25.6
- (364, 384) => 27.9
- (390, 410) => 30.5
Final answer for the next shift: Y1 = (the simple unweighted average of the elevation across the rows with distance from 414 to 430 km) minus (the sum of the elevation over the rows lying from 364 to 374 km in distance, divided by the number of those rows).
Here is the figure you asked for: 0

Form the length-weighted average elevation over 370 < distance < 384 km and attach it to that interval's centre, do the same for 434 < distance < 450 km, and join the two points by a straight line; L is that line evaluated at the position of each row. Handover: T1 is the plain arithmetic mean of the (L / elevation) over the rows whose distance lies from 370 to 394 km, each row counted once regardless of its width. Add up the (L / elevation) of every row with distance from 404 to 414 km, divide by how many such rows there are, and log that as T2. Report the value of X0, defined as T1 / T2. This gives 1.02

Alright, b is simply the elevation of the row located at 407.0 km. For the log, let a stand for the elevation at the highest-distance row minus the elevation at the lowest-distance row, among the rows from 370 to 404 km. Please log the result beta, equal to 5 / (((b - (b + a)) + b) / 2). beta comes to 0.34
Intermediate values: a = 0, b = 30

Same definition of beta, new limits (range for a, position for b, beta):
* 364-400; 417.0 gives 0.49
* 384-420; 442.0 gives 0.36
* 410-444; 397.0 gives 0.30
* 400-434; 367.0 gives 0.36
